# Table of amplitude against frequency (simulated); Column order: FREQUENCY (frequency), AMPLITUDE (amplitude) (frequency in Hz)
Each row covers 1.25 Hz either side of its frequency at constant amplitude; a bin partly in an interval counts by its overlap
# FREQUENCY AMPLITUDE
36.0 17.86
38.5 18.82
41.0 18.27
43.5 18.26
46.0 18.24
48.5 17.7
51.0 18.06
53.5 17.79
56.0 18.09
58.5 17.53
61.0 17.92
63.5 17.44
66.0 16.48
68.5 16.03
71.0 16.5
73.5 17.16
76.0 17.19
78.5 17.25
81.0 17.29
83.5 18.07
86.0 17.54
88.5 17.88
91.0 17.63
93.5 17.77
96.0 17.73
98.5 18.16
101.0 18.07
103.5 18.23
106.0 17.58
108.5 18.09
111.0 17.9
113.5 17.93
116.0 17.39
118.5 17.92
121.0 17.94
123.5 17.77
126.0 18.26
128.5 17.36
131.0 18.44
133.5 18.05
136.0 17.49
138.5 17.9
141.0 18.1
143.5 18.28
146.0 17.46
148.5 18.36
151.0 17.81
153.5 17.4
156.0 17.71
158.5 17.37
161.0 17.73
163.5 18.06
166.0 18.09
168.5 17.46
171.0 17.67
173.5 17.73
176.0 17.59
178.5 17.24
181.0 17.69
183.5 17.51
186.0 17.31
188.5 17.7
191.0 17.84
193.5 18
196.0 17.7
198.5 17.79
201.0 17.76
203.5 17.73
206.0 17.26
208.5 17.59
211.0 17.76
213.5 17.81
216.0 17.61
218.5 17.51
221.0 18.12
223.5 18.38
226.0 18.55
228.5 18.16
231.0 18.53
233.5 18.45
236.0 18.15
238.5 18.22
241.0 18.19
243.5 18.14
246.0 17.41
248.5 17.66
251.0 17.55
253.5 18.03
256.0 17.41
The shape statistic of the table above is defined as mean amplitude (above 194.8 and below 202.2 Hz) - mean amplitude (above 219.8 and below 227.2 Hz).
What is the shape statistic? -0.6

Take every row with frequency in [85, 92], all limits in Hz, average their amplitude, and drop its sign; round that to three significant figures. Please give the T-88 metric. 17.7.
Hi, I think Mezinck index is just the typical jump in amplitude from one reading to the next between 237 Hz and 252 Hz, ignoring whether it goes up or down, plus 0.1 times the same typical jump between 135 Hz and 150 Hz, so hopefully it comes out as 0.284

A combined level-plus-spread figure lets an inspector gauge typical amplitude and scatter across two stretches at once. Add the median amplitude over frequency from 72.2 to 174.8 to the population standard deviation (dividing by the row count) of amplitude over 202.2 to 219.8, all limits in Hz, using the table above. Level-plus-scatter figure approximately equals 17.9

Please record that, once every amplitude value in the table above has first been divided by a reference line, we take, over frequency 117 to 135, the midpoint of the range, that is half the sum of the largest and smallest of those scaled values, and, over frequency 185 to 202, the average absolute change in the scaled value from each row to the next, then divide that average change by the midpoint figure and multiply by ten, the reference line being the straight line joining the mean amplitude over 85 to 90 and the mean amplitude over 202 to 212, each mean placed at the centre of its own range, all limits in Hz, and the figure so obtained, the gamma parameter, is 0.10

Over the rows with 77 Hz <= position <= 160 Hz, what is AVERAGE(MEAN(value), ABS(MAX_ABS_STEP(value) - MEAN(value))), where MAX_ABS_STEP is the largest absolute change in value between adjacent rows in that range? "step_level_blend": 17.3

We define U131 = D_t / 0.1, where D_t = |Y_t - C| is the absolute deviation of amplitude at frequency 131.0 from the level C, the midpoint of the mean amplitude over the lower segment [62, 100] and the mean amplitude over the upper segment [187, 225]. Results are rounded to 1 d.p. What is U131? 8.8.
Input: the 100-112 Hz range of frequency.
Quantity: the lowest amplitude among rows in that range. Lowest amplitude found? 17.58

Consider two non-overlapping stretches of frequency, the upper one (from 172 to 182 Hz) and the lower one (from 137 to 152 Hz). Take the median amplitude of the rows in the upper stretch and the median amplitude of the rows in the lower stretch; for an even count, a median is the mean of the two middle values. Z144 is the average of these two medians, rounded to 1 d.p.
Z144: 17.8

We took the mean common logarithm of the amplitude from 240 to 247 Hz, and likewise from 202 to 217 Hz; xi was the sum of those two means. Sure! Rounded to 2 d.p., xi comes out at 2.50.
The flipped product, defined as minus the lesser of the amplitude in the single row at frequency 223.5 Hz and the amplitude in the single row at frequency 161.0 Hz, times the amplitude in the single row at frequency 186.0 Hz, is -307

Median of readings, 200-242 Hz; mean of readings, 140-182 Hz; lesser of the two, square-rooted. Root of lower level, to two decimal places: 4.21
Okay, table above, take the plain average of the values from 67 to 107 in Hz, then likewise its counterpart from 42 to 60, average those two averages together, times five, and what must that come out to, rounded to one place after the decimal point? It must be 88.6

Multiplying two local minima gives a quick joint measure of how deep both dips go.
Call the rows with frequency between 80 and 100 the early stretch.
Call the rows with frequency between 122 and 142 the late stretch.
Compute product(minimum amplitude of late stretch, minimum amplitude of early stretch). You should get 300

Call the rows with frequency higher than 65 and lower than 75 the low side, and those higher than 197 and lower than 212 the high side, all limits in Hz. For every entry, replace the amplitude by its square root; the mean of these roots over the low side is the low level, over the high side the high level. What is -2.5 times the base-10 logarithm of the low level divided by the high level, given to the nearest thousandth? 0.035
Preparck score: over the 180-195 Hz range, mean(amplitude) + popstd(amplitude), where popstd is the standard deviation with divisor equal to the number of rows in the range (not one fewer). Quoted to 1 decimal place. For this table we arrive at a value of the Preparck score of 17.9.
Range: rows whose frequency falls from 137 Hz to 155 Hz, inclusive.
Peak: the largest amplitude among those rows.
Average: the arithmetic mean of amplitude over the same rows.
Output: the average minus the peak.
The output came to -0.5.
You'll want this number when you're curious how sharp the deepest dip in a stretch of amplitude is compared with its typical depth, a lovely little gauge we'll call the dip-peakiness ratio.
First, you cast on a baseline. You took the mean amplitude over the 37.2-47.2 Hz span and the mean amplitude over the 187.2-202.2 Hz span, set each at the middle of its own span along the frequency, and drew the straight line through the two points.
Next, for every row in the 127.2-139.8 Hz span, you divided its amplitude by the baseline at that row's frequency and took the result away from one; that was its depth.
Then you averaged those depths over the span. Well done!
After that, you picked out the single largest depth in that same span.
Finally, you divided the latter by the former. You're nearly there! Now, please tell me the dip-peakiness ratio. 3.7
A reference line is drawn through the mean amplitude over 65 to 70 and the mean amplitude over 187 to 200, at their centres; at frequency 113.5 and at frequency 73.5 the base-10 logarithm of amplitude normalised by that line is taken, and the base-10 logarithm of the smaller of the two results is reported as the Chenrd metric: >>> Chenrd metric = -1.7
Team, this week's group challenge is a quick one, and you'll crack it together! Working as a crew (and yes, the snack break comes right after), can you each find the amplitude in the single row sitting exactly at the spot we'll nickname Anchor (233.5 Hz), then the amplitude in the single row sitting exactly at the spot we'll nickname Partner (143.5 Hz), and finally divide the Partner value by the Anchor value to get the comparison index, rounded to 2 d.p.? 0.99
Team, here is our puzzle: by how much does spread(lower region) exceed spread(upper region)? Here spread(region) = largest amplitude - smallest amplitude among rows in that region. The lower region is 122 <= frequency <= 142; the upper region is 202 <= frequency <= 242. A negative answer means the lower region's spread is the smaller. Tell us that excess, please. -0.21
